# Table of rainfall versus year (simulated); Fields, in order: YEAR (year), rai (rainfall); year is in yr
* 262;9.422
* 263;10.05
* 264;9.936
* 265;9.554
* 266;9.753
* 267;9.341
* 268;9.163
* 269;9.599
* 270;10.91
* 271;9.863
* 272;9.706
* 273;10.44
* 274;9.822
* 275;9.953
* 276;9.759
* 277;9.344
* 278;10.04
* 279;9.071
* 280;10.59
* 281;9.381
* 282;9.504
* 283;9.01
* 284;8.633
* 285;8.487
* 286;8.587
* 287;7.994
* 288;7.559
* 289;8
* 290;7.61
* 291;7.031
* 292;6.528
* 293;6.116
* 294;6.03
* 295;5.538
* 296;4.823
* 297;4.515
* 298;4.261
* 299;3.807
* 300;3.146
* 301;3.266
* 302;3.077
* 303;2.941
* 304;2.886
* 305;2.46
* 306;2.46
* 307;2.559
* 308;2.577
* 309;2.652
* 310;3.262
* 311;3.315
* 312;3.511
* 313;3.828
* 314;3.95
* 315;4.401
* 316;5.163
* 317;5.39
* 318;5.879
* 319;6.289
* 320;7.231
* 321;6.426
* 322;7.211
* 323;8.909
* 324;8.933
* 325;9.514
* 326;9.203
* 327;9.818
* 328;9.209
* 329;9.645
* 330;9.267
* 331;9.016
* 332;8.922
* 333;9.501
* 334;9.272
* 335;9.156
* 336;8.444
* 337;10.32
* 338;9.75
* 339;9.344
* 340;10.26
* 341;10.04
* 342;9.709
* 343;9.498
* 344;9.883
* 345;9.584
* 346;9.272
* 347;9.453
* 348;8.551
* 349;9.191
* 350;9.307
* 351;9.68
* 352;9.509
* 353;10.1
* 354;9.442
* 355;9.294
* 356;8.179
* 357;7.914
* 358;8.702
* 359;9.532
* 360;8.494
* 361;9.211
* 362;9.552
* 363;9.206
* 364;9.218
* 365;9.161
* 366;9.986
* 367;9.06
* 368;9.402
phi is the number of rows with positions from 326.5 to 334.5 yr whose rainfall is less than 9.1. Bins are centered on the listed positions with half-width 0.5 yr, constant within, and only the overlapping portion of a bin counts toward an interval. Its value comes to 2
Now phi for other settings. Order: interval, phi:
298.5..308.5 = 10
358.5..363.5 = 1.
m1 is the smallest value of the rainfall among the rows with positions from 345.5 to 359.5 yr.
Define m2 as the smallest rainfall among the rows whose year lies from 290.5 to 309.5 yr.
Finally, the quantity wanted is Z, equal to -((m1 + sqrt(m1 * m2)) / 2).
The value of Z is -6.2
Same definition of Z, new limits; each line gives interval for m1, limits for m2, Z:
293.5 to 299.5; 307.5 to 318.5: -3.5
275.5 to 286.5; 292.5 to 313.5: -6.5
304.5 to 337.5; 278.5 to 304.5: -2.6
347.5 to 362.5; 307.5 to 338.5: -6.2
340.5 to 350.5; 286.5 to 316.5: -6.6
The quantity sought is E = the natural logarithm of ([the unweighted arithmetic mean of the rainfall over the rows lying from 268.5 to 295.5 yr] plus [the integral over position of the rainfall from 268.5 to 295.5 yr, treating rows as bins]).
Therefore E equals 5.5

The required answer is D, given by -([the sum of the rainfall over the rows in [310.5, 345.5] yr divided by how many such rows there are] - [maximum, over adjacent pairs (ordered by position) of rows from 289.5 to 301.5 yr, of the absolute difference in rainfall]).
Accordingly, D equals -7.3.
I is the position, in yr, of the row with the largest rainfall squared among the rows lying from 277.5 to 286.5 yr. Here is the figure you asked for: 280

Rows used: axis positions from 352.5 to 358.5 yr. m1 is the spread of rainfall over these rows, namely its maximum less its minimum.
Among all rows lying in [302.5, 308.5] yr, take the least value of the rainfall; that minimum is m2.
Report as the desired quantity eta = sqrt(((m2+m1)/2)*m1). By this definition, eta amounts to 2.25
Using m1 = 2.19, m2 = 2.46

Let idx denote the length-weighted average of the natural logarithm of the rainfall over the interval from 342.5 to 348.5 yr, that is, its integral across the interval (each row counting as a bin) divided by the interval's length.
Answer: 2.24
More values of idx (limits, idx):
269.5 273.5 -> 2.32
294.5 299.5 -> 1.52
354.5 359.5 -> 2.16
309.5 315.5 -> 1.31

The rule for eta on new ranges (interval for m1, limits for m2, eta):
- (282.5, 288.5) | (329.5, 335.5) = 2.74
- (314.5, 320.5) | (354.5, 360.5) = 3.90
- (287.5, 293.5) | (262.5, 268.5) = 3.23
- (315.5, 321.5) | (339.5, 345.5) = 3.46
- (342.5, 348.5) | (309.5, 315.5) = 1.75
